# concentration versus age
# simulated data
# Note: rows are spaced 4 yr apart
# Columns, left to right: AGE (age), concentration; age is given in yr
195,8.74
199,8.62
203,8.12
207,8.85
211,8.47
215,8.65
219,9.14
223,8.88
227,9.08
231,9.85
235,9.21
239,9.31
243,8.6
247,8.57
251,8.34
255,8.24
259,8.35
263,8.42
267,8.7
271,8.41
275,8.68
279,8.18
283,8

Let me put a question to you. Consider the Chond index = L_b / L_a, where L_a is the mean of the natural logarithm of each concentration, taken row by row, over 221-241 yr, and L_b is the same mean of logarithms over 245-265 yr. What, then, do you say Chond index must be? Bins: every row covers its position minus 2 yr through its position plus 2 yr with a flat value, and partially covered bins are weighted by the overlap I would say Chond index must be 0.955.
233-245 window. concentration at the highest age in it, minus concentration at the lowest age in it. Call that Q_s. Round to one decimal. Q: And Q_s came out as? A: -0.6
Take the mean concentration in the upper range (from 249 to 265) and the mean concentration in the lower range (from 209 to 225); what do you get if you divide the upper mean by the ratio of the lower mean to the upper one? 7.9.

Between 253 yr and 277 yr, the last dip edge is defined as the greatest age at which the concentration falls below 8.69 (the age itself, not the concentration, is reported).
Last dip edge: 275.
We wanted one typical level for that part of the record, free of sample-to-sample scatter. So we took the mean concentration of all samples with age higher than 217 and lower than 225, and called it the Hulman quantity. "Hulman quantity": 9.01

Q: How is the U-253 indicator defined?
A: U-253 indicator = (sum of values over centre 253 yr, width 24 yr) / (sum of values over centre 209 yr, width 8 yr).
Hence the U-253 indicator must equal 2.9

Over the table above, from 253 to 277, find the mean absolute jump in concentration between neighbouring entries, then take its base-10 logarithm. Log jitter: -0.7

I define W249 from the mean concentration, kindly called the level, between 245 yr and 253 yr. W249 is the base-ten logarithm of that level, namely 0.927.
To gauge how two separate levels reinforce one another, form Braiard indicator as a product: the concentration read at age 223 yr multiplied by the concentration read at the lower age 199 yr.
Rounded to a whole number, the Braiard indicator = 77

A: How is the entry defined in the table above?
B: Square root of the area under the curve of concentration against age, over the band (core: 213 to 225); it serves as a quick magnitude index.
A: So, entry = 10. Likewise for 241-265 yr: 14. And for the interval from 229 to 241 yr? 11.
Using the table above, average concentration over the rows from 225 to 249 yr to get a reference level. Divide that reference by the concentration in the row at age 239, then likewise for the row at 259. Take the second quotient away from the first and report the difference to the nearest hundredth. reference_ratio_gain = -0.11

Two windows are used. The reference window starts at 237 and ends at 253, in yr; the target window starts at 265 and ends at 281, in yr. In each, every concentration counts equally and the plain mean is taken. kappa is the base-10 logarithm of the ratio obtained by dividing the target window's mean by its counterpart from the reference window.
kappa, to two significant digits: -0.011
